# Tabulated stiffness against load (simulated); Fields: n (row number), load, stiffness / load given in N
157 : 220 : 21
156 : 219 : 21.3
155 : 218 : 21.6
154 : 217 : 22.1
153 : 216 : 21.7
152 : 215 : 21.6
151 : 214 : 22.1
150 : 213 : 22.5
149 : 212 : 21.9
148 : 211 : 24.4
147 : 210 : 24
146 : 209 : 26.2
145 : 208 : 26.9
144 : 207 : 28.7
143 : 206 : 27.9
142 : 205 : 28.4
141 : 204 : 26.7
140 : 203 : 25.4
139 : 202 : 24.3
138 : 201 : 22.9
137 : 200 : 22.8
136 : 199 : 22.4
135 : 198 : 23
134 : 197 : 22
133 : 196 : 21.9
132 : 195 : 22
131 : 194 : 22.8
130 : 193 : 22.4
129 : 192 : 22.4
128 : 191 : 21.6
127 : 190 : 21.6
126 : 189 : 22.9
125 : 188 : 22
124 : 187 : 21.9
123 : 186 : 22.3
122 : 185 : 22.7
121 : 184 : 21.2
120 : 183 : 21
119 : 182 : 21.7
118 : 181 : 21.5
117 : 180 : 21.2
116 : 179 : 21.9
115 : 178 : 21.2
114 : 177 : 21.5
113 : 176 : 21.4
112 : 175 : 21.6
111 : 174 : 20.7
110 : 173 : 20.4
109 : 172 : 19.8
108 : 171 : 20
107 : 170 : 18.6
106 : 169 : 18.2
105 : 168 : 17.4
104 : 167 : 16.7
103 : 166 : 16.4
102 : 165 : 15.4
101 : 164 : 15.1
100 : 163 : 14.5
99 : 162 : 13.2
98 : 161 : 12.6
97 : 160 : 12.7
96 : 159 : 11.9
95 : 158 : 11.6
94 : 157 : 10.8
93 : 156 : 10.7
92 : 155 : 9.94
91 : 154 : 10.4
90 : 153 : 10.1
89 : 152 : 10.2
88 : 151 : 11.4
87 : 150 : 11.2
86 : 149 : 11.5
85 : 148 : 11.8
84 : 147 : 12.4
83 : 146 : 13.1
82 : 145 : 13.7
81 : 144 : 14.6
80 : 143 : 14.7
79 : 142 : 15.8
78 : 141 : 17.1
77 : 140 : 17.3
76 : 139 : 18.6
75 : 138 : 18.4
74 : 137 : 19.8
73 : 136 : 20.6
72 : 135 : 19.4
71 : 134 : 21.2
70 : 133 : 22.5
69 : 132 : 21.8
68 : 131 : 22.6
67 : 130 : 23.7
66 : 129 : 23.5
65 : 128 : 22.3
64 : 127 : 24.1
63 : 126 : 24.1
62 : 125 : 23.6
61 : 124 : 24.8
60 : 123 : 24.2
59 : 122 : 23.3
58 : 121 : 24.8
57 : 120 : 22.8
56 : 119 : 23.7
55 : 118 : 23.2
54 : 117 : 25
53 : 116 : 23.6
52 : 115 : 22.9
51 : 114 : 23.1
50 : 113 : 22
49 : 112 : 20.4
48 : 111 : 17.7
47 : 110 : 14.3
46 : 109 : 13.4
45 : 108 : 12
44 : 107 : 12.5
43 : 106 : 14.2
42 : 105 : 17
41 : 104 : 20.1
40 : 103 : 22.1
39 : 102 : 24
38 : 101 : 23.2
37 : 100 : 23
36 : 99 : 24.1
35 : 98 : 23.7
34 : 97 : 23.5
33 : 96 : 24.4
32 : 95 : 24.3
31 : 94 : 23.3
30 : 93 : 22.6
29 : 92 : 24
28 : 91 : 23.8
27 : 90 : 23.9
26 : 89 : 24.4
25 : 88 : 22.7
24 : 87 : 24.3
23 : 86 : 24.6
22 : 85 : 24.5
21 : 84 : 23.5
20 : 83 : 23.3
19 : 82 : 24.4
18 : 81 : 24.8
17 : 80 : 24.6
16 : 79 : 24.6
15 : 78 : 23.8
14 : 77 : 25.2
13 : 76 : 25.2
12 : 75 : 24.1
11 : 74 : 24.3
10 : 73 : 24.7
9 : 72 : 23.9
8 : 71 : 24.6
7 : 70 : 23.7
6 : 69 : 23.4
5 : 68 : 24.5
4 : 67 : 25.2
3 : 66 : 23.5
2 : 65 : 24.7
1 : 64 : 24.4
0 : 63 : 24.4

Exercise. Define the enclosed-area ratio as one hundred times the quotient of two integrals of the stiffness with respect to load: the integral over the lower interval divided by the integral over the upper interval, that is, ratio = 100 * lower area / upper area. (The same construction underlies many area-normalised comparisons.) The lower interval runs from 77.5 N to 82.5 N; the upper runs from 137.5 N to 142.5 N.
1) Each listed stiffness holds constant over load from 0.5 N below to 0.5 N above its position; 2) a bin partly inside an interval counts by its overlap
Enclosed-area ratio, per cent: 140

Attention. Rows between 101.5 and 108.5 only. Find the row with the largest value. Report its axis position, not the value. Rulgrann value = 102 N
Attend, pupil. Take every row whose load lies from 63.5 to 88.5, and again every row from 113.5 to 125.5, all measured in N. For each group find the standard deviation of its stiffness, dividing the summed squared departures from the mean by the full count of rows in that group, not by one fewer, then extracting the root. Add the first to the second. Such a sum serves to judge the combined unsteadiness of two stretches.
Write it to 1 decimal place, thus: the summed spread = 1.4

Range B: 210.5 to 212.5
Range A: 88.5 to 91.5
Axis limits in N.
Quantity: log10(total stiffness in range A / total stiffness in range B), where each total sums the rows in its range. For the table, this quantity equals 0.19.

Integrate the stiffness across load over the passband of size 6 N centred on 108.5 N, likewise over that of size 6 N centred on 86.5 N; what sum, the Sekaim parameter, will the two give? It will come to 228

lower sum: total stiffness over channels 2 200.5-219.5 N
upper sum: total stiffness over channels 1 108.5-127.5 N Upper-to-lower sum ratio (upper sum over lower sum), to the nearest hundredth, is 0.91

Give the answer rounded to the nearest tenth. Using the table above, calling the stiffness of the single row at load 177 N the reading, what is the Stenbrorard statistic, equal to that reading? 21.5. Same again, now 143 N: 14.7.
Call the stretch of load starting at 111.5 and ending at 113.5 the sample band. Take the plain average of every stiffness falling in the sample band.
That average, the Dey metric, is 21.2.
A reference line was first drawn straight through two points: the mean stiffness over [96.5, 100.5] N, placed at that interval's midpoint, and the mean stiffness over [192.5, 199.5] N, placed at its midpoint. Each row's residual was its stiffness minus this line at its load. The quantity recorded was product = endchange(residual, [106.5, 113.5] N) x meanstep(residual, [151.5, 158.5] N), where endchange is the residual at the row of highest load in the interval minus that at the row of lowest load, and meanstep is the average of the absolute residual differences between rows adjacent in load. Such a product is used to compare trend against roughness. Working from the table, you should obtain 4.1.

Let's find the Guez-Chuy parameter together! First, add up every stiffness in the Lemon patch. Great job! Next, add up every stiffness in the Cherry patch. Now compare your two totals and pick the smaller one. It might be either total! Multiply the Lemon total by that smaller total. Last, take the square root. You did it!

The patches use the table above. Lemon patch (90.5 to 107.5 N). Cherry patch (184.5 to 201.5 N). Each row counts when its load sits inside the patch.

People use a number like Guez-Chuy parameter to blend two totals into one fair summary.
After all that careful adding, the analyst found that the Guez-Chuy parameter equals 370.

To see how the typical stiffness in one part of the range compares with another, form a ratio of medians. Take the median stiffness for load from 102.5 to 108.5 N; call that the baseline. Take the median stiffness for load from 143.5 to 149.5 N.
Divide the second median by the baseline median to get 0.82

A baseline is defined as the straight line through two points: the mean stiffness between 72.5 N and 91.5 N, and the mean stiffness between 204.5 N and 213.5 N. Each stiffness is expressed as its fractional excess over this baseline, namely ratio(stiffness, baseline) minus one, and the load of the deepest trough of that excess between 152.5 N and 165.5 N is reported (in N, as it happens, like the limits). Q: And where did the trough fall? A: 155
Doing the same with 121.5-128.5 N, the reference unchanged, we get 128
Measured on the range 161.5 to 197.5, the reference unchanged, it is 162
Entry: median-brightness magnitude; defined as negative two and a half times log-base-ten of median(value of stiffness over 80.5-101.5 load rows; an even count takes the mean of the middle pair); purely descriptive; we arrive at -3.45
